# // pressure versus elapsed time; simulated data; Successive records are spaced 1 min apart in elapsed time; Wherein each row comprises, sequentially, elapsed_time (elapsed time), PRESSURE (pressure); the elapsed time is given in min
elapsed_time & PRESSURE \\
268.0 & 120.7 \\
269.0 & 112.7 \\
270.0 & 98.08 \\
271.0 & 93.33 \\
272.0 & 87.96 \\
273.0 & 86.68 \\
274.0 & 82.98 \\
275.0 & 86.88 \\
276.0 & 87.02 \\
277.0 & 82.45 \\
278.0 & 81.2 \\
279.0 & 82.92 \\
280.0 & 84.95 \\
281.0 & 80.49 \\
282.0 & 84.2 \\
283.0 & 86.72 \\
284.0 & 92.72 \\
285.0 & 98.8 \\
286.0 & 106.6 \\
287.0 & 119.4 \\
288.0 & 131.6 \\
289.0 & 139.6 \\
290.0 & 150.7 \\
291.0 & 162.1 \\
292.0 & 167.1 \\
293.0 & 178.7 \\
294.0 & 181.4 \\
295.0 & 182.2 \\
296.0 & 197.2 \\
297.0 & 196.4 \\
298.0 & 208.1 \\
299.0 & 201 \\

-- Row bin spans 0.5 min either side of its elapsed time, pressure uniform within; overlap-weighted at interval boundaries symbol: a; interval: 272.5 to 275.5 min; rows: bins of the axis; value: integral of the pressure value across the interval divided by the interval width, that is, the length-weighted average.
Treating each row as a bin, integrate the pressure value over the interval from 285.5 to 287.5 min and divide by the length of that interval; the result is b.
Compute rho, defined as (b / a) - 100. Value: -98.7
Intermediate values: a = 86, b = 113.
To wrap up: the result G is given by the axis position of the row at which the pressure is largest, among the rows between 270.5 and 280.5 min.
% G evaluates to 271.0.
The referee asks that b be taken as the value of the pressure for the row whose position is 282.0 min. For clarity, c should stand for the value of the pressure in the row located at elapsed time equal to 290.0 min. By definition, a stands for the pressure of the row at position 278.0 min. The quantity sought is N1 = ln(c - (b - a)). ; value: 5.00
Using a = 81.2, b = 84.2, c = 150.7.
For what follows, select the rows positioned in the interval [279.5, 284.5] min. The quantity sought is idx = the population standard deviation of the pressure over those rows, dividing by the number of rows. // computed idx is 4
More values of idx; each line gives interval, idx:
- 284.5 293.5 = 26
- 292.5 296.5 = 7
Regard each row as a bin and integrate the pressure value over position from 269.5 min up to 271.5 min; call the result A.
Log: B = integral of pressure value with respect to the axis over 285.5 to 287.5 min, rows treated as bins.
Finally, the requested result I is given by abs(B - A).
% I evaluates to 35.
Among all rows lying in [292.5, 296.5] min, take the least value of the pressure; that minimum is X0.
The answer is 178.7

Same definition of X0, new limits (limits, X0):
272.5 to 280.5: 81.2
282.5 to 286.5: 86.72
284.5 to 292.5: 98.8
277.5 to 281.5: 80.49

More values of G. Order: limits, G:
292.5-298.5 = 298.0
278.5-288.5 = 288.0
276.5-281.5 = 280.0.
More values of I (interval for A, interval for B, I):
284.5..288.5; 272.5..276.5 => 113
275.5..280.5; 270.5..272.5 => 237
